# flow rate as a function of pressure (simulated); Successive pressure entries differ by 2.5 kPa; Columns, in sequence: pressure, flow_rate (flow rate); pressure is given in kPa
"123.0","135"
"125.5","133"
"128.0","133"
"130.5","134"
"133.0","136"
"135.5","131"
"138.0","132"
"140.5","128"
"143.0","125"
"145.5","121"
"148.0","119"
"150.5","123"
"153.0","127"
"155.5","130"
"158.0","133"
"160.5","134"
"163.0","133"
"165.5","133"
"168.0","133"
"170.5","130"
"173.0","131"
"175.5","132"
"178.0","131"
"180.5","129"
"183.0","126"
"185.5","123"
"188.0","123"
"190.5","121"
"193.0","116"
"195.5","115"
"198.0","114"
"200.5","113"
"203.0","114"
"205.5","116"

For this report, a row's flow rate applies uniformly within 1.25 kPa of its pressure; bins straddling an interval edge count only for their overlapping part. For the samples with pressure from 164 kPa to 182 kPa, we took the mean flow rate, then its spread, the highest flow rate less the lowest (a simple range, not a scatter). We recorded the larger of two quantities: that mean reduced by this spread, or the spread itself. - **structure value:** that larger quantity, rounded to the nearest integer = 127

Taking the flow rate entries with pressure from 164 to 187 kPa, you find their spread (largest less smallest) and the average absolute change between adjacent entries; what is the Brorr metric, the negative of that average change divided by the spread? -0.175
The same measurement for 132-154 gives -0.199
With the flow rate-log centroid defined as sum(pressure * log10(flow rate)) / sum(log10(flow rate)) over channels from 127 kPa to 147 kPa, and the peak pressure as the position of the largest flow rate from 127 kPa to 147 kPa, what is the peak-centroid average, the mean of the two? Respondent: 134.9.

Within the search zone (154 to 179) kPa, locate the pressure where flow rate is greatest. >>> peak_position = 160.5 kPa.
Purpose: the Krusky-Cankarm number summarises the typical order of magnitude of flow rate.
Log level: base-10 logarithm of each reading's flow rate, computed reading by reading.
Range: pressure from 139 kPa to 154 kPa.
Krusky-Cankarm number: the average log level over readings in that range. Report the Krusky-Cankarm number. 2.093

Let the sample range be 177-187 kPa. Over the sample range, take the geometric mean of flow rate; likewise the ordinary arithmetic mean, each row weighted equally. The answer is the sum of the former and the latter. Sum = 254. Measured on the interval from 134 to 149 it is 252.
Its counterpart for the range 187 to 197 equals 237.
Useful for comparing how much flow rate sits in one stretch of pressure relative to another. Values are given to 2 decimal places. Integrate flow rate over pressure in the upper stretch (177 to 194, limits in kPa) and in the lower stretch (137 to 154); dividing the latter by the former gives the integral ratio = 1.01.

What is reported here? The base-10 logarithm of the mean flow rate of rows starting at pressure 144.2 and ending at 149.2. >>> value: 2.08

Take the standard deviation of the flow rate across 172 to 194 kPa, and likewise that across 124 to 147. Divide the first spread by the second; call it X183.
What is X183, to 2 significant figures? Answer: 1.1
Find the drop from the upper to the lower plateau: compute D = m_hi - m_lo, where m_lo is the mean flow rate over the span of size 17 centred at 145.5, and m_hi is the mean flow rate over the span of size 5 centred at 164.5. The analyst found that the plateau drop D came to 8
